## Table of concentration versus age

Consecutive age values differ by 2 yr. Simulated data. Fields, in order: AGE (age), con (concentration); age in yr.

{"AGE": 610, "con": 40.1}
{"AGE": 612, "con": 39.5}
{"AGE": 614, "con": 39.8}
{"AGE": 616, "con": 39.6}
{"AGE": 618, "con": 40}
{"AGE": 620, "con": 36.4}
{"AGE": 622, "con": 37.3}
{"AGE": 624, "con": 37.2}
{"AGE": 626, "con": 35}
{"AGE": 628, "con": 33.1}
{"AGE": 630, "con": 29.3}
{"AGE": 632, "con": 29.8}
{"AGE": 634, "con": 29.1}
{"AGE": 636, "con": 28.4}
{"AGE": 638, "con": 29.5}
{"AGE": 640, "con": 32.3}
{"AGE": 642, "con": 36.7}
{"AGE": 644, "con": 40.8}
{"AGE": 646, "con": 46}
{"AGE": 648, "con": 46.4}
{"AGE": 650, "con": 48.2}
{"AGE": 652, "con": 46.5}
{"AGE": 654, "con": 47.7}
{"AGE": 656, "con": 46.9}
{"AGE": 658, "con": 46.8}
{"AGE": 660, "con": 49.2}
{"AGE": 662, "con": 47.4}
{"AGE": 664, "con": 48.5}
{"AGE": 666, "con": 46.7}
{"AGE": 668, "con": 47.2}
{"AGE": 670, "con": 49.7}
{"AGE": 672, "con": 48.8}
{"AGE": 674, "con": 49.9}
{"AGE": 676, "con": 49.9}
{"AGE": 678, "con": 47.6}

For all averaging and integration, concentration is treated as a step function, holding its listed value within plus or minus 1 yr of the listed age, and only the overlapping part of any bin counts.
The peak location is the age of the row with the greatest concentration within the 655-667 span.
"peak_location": 660 yr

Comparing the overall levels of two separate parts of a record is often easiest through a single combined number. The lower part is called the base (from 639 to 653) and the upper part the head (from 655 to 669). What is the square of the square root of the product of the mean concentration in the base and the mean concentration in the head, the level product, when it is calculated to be 2016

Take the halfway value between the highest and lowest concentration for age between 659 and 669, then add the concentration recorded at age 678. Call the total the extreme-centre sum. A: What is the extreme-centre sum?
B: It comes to 96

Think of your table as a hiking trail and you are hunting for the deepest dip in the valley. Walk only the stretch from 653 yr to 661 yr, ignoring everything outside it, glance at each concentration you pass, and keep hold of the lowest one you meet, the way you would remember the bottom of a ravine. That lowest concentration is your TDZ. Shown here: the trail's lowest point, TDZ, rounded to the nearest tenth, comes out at 46.8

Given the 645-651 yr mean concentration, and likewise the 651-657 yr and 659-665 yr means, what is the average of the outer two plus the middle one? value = 95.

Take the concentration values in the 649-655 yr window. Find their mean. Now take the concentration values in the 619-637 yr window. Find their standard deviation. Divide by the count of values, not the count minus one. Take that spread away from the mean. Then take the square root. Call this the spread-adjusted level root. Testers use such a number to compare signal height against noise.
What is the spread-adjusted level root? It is 6.6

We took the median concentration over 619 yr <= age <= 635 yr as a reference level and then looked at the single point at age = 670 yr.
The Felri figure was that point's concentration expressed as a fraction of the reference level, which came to 1.46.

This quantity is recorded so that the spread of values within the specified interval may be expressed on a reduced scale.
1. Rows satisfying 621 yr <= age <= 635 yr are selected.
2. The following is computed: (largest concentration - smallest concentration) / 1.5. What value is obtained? 5.5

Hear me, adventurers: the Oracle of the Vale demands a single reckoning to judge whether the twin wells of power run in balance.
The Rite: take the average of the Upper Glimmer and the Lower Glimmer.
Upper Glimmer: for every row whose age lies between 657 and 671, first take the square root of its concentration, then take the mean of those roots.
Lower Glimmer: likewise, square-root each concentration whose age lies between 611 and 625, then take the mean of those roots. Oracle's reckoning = 6.56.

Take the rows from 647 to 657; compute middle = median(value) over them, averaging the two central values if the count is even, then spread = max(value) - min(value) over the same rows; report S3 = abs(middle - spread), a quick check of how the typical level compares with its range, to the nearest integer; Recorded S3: 45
